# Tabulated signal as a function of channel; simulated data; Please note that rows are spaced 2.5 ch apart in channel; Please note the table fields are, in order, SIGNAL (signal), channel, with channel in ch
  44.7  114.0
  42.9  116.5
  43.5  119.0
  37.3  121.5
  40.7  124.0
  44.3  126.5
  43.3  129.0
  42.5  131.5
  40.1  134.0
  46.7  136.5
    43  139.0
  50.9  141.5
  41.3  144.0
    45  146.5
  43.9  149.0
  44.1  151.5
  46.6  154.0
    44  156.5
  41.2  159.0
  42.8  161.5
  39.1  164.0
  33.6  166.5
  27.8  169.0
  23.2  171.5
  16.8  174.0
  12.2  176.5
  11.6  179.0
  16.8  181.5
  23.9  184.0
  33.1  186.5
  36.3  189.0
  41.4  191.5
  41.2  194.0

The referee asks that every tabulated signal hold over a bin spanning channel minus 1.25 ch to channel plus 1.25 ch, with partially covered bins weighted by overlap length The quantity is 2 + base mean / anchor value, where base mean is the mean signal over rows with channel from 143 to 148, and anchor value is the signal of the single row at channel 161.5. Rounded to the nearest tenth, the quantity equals 3.0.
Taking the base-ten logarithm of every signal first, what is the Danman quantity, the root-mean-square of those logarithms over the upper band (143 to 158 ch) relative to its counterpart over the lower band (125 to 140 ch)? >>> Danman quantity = 1.01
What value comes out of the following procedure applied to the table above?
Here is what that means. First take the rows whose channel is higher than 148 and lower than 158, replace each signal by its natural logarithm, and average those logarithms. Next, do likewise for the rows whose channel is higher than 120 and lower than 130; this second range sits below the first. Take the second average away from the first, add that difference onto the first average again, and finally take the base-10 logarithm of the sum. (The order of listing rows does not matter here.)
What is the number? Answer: 0.588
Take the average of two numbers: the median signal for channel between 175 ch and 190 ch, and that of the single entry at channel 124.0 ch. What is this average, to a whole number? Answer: 31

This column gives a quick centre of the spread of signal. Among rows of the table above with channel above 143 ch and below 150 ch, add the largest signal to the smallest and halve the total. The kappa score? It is 43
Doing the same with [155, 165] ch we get 42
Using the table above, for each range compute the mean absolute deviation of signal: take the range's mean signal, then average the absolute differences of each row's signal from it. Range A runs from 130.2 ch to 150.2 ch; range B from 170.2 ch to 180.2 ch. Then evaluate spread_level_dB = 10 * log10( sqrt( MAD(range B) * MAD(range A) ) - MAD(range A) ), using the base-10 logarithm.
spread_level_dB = -1.7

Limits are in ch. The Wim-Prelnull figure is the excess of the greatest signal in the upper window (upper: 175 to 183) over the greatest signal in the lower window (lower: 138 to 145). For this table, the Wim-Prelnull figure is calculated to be -34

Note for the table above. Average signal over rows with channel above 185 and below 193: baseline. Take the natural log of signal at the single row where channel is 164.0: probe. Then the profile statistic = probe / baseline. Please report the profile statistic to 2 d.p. 0.10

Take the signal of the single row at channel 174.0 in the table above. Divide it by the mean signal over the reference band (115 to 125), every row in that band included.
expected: 0.41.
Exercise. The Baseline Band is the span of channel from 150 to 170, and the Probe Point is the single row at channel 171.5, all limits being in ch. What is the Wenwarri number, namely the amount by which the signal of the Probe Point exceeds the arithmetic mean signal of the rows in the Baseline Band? -17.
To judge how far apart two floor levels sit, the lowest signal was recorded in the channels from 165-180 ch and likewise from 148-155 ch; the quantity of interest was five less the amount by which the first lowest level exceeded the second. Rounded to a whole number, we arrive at 37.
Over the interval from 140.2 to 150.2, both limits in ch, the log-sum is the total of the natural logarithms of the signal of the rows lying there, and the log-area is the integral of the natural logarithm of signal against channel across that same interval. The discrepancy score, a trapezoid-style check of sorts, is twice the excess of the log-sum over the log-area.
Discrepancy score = -46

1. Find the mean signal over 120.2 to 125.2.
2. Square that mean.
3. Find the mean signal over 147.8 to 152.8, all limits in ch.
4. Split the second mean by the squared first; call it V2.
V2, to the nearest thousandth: 0.029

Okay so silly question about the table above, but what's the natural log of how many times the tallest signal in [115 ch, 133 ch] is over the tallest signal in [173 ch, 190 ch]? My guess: 0.20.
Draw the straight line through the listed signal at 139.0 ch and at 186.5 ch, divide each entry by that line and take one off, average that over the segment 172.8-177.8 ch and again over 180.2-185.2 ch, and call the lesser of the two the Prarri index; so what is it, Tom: -0.6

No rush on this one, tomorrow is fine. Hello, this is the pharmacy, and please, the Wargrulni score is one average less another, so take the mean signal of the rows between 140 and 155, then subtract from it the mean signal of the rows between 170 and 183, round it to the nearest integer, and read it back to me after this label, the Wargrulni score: 29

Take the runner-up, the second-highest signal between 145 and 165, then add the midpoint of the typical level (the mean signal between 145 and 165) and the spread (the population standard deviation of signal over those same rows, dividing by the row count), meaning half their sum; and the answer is 68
